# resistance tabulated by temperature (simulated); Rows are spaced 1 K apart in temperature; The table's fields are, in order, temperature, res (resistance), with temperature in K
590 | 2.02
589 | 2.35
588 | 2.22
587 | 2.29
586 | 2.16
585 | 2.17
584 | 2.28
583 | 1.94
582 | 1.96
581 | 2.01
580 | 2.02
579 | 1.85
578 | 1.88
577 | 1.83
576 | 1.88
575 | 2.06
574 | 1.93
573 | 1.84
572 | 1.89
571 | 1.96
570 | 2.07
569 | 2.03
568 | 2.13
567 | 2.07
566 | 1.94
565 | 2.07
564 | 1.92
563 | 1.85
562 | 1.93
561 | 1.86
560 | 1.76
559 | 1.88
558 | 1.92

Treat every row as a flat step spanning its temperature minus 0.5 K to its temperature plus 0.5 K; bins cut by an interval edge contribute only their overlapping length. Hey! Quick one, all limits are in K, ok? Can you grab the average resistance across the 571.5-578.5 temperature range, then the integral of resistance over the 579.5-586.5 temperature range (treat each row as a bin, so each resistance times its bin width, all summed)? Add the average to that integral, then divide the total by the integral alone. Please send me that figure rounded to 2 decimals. 1.13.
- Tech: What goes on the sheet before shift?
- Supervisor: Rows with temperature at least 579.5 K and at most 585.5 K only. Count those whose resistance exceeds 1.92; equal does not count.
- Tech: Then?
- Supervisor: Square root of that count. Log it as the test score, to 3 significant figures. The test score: 2.45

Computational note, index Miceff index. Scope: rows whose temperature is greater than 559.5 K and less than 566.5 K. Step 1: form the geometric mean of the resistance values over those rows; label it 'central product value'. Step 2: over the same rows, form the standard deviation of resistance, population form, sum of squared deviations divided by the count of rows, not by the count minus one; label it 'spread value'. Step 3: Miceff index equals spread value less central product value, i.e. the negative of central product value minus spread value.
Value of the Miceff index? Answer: -1.81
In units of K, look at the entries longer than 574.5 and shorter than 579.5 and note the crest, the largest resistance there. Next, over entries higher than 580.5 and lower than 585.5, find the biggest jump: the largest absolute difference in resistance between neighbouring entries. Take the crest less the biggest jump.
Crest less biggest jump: 1.72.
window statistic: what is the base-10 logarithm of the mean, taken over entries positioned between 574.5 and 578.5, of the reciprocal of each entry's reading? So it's -0.281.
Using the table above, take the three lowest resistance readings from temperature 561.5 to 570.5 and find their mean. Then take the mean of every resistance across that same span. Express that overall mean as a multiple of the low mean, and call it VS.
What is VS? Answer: 1.05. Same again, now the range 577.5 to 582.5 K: 1.02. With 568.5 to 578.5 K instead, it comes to 1.05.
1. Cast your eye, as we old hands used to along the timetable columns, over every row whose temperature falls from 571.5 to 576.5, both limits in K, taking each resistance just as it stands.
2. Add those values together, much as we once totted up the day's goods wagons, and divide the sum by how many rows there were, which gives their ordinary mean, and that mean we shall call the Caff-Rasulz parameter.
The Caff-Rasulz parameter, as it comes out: 1.92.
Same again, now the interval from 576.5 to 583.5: 1.93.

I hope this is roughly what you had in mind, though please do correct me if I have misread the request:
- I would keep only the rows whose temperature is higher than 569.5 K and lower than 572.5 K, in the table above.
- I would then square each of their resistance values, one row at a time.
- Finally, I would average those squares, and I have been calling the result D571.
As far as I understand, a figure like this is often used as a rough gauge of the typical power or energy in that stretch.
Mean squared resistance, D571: 3.90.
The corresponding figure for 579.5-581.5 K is 4.06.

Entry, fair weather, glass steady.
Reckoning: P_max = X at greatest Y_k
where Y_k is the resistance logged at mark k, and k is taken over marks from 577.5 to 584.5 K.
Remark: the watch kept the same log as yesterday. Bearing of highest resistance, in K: 584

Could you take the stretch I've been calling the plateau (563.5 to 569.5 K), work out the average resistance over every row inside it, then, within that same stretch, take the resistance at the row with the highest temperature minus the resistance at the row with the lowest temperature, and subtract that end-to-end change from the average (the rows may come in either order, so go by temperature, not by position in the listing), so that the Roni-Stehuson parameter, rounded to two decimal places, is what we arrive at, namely 1.92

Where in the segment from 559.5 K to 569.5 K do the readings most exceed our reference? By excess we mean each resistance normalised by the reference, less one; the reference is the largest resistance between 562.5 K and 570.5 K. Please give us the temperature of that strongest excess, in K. 568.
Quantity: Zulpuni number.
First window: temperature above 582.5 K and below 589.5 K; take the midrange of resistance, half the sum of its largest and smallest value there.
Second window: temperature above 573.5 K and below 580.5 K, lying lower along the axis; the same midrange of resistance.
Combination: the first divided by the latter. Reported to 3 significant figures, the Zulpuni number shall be 1.10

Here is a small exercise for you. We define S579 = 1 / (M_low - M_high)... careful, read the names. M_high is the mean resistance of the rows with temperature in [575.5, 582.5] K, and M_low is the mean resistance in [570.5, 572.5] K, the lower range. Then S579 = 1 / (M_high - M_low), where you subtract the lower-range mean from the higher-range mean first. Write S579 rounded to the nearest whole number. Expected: -156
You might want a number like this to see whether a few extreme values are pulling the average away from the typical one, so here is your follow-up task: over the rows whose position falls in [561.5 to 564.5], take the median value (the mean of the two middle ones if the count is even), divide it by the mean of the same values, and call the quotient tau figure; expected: 1.01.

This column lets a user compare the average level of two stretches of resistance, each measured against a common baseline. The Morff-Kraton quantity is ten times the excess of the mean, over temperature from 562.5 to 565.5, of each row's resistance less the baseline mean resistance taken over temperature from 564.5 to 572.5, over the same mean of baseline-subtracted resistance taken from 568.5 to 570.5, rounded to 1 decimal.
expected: -1.0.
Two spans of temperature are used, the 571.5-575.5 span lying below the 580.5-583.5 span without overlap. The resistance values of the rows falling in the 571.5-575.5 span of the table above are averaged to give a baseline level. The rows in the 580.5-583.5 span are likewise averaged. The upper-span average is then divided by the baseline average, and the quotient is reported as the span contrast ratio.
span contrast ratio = 1.02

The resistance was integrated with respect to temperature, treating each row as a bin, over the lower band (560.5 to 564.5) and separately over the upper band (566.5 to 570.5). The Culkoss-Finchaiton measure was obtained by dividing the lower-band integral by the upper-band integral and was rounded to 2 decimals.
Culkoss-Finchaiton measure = 0.91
